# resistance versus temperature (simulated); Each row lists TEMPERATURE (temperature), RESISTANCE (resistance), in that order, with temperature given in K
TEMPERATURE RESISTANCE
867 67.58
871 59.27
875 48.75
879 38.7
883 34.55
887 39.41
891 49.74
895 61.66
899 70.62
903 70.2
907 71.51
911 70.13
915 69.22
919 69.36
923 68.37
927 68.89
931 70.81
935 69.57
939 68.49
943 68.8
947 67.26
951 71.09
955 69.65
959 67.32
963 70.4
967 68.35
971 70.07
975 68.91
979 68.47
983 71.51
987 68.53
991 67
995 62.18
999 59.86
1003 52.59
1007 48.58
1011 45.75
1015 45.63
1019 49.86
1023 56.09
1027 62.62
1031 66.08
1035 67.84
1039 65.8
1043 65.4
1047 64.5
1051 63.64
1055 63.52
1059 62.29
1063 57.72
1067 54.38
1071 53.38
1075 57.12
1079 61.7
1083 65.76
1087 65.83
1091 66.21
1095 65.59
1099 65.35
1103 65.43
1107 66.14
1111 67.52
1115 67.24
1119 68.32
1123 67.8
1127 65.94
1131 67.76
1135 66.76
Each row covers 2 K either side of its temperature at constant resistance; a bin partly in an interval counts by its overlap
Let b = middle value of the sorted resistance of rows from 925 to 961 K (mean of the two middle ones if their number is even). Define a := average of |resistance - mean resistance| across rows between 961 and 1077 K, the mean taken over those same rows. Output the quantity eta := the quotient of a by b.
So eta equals 0.094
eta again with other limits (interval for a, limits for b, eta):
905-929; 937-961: 0.012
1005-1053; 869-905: 0.156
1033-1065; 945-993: 0.030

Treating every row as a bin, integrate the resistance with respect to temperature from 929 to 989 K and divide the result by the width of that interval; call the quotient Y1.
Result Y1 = 69.3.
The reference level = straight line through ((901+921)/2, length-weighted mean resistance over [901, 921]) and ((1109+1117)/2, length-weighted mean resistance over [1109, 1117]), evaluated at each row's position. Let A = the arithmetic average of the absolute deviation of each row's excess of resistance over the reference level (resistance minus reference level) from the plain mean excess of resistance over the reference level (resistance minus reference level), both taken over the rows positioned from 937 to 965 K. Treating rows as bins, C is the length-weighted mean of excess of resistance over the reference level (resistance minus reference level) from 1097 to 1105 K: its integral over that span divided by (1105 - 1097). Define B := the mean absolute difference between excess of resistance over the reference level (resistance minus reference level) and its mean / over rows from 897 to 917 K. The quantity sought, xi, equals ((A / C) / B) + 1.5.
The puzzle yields 0.43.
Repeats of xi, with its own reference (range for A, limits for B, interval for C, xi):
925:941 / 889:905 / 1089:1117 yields 1.42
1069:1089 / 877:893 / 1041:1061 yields 1.28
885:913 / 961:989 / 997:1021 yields 0.95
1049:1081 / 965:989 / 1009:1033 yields 1.25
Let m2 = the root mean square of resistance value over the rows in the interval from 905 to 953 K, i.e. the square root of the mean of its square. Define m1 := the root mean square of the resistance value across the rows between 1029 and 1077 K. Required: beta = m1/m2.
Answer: 0.89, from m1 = 62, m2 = 69.47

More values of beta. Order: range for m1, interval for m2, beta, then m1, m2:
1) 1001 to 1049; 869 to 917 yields 0.99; 58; 58.56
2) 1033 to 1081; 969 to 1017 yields 1.00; 62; 61.51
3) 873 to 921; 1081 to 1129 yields 0.90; 59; 66.43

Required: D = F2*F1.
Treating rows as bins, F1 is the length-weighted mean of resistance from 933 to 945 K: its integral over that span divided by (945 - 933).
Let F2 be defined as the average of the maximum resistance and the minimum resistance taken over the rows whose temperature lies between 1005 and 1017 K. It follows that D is 3248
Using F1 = 69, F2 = 47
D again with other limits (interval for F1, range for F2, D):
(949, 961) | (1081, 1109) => 4562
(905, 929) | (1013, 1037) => 3948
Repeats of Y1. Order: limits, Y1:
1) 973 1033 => 59.6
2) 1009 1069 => 59.4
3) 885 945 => 65.8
